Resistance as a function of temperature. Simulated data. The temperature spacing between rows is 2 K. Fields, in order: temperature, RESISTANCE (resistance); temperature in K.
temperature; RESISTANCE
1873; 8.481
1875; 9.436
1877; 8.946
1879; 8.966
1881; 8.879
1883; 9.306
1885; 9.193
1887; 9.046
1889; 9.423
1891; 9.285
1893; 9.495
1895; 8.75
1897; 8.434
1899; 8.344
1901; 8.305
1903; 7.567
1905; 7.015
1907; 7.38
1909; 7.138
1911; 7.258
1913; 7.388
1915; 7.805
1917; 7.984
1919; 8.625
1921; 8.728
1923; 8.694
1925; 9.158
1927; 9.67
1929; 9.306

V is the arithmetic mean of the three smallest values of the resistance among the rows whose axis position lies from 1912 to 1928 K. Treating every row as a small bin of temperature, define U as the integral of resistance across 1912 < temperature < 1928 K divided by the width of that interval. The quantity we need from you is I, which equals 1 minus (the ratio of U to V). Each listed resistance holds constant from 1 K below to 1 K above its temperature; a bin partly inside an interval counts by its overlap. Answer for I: -0.10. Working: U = 8.5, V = 7.73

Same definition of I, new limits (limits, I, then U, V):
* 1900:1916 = -0.05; 7.5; 7.14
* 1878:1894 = -0.03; 9.2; 8.96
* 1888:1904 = -0.08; 8.7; 8.07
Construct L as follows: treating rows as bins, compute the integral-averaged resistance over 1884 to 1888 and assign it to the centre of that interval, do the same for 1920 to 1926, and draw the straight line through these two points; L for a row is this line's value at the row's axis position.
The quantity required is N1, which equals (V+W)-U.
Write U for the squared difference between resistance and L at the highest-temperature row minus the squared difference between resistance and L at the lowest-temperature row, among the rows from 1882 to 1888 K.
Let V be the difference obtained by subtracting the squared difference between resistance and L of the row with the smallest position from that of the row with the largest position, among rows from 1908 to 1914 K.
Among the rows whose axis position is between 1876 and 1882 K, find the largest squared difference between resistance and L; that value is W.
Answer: -0.8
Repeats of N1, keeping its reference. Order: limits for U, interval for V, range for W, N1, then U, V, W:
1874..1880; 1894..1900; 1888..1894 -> 0.6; -0.02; 0.4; 0.18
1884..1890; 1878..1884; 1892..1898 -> 0.3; 0.10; 0.0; 0.37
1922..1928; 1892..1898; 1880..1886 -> -0.4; 0.67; 0.2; 0.08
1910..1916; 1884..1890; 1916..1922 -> 2.6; -1.61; 0.1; 0.84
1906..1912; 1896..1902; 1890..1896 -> 0.0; 0.31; 0.1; 0.18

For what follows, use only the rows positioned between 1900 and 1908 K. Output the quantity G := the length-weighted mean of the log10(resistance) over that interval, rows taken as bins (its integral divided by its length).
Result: 0.88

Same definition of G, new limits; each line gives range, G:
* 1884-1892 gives 0.97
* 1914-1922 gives 0.92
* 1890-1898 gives 0.95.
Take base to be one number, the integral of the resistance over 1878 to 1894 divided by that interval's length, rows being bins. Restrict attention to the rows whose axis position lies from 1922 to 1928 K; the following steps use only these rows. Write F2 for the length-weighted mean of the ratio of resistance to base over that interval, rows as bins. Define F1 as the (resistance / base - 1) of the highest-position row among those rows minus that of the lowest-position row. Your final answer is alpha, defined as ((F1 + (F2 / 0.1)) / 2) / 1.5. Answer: 3.36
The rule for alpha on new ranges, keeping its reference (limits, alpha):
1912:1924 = 3.02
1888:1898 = 3.25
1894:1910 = 2.79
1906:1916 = 2.69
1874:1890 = 3.31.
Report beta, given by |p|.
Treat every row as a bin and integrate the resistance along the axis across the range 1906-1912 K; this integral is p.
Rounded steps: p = 44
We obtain 44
